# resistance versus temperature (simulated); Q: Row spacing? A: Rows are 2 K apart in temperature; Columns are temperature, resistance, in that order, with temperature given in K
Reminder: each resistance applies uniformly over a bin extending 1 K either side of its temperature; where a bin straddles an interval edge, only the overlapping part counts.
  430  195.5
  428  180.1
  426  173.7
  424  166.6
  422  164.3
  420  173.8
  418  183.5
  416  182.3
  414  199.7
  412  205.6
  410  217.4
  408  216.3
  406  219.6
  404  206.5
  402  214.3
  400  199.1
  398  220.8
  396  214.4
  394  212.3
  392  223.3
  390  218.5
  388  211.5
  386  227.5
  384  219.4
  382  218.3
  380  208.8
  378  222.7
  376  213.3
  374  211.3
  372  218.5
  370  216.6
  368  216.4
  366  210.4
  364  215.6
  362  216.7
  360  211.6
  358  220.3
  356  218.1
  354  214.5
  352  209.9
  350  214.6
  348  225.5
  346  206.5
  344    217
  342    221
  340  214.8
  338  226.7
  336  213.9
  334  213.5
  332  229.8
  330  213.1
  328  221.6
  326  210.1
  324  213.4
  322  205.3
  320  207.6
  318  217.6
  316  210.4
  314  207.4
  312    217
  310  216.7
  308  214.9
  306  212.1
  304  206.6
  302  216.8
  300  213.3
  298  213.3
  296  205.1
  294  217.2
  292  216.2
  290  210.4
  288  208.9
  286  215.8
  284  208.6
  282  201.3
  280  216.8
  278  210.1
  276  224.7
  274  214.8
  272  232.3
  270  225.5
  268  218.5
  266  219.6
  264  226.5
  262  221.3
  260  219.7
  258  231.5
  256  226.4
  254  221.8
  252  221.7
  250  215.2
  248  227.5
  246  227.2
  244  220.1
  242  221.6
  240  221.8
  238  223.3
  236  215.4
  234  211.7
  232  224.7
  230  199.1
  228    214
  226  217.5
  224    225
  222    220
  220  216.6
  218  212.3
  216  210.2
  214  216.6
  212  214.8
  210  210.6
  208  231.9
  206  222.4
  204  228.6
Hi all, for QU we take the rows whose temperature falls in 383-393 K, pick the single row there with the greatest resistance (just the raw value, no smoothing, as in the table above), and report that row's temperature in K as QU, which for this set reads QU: 386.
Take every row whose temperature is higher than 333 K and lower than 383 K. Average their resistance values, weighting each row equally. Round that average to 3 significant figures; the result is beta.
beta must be 216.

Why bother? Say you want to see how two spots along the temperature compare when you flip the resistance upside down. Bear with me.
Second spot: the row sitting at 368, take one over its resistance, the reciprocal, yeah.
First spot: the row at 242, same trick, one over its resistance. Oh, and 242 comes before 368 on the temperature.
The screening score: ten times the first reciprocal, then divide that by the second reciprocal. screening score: 9.8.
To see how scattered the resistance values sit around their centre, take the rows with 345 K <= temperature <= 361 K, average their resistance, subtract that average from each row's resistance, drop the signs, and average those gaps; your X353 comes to 4.6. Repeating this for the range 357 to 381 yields 3.4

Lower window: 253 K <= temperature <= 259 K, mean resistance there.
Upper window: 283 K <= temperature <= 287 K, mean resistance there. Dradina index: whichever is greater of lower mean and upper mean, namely 227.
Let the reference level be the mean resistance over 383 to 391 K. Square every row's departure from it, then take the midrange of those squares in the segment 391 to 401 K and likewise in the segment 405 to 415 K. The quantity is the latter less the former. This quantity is -13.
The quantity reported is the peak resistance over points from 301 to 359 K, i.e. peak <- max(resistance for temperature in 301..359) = 229.8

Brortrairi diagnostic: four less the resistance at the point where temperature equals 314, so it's -203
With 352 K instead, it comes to -206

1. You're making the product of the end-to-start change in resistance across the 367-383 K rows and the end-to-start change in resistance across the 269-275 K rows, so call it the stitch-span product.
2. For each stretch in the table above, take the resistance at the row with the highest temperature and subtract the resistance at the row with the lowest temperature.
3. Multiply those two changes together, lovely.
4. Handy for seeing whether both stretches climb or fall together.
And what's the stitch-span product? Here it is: -20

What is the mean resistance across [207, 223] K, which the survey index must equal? 216.6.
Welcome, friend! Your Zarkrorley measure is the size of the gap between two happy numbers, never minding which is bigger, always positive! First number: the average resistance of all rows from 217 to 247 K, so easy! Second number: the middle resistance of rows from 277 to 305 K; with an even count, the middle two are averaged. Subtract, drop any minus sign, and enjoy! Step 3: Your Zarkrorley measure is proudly 6.2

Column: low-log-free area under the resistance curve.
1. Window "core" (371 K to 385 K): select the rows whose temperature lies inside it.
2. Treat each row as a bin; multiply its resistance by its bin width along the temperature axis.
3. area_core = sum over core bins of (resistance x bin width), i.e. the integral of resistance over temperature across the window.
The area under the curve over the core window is 3025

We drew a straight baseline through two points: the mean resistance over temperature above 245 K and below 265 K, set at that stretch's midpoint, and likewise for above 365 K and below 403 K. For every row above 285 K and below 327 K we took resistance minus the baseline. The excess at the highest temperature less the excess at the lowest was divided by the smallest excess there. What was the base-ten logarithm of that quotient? -0.71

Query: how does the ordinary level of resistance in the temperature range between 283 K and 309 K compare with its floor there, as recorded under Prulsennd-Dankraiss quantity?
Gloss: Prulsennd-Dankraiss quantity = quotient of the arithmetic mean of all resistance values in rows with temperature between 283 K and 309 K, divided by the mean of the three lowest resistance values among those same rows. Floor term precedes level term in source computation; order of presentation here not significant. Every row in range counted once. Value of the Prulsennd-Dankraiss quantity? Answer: 1.03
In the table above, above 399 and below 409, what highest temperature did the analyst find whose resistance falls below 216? 404 K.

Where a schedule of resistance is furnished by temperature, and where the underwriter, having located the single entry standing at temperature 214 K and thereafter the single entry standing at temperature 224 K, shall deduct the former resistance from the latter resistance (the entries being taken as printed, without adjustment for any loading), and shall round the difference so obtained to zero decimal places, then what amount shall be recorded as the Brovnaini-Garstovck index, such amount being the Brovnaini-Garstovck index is 8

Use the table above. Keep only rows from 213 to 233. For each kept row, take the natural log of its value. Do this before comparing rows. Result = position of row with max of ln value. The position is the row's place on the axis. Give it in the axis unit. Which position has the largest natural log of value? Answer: 224 K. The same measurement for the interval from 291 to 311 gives 294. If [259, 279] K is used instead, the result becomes 272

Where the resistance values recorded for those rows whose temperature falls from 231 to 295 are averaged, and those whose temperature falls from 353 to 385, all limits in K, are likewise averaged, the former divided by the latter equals 1.02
